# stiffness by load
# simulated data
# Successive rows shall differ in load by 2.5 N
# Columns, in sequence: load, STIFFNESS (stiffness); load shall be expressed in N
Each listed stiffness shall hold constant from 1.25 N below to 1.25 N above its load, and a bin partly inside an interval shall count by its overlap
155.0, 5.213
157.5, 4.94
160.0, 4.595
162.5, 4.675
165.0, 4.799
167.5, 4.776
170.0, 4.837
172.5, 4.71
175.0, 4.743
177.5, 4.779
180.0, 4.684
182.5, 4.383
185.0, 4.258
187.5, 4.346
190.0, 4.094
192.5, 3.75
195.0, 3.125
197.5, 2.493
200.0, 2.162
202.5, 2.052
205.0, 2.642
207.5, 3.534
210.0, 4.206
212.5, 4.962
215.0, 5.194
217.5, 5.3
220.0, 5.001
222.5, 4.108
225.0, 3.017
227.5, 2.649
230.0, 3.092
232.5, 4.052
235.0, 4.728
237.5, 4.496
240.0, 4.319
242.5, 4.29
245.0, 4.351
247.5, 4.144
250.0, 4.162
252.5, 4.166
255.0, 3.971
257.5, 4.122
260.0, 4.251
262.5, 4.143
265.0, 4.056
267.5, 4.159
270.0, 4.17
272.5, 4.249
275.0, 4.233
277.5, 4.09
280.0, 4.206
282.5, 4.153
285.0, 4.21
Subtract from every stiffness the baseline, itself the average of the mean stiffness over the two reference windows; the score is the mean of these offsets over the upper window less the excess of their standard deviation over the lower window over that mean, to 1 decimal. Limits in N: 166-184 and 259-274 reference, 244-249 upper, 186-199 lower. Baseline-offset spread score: -1.1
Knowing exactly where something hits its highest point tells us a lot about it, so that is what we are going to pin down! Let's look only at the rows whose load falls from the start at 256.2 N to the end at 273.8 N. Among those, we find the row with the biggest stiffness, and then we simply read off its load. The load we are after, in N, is 260.0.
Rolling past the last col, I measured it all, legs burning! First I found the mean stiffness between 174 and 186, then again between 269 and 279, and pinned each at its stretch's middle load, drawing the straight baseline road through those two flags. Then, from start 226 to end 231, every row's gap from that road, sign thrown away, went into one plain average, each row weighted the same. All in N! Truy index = 1.5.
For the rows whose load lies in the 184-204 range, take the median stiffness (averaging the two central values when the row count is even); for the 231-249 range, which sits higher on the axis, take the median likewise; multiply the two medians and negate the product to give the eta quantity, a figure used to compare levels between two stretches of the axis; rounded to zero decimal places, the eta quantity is -15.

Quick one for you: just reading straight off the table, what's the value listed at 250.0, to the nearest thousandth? 4.162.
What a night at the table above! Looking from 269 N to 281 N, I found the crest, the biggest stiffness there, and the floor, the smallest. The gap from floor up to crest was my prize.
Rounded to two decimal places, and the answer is 0.16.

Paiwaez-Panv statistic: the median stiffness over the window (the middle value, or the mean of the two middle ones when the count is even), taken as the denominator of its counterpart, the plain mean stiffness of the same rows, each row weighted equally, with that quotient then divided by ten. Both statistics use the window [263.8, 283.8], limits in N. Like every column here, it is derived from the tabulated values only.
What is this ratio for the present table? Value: 0.1000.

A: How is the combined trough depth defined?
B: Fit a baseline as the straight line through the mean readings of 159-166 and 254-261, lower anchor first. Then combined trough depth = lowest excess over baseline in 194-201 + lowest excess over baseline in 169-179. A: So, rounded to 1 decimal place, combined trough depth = -2.2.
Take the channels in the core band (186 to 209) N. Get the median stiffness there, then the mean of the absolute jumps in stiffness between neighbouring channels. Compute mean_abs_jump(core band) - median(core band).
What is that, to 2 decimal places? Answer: -2.65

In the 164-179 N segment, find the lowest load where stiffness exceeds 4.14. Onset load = 165.0 N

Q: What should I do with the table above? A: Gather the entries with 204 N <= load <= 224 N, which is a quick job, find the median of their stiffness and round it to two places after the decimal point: 4.58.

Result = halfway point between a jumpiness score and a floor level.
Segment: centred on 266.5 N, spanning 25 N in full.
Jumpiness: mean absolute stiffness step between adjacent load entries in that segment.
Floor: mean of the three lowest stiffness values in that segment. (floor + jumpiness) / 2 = 2.07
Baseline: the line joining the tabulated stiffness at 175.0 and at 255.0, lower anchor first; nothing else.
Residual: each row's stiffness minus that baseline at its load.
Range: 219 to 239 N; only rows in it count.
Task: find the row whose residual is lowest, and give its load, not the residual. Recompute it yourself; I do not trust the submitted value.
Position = 227.5 N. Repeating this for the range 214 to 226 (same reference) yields 225.0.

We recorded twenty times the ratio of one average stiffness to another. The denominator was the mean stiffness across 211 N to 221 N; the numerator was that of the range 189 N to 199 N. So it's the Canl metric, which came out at 13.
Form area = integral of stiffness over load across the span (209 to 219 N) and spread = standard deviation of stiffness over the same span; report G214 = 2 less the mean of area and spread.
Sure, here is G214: -23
